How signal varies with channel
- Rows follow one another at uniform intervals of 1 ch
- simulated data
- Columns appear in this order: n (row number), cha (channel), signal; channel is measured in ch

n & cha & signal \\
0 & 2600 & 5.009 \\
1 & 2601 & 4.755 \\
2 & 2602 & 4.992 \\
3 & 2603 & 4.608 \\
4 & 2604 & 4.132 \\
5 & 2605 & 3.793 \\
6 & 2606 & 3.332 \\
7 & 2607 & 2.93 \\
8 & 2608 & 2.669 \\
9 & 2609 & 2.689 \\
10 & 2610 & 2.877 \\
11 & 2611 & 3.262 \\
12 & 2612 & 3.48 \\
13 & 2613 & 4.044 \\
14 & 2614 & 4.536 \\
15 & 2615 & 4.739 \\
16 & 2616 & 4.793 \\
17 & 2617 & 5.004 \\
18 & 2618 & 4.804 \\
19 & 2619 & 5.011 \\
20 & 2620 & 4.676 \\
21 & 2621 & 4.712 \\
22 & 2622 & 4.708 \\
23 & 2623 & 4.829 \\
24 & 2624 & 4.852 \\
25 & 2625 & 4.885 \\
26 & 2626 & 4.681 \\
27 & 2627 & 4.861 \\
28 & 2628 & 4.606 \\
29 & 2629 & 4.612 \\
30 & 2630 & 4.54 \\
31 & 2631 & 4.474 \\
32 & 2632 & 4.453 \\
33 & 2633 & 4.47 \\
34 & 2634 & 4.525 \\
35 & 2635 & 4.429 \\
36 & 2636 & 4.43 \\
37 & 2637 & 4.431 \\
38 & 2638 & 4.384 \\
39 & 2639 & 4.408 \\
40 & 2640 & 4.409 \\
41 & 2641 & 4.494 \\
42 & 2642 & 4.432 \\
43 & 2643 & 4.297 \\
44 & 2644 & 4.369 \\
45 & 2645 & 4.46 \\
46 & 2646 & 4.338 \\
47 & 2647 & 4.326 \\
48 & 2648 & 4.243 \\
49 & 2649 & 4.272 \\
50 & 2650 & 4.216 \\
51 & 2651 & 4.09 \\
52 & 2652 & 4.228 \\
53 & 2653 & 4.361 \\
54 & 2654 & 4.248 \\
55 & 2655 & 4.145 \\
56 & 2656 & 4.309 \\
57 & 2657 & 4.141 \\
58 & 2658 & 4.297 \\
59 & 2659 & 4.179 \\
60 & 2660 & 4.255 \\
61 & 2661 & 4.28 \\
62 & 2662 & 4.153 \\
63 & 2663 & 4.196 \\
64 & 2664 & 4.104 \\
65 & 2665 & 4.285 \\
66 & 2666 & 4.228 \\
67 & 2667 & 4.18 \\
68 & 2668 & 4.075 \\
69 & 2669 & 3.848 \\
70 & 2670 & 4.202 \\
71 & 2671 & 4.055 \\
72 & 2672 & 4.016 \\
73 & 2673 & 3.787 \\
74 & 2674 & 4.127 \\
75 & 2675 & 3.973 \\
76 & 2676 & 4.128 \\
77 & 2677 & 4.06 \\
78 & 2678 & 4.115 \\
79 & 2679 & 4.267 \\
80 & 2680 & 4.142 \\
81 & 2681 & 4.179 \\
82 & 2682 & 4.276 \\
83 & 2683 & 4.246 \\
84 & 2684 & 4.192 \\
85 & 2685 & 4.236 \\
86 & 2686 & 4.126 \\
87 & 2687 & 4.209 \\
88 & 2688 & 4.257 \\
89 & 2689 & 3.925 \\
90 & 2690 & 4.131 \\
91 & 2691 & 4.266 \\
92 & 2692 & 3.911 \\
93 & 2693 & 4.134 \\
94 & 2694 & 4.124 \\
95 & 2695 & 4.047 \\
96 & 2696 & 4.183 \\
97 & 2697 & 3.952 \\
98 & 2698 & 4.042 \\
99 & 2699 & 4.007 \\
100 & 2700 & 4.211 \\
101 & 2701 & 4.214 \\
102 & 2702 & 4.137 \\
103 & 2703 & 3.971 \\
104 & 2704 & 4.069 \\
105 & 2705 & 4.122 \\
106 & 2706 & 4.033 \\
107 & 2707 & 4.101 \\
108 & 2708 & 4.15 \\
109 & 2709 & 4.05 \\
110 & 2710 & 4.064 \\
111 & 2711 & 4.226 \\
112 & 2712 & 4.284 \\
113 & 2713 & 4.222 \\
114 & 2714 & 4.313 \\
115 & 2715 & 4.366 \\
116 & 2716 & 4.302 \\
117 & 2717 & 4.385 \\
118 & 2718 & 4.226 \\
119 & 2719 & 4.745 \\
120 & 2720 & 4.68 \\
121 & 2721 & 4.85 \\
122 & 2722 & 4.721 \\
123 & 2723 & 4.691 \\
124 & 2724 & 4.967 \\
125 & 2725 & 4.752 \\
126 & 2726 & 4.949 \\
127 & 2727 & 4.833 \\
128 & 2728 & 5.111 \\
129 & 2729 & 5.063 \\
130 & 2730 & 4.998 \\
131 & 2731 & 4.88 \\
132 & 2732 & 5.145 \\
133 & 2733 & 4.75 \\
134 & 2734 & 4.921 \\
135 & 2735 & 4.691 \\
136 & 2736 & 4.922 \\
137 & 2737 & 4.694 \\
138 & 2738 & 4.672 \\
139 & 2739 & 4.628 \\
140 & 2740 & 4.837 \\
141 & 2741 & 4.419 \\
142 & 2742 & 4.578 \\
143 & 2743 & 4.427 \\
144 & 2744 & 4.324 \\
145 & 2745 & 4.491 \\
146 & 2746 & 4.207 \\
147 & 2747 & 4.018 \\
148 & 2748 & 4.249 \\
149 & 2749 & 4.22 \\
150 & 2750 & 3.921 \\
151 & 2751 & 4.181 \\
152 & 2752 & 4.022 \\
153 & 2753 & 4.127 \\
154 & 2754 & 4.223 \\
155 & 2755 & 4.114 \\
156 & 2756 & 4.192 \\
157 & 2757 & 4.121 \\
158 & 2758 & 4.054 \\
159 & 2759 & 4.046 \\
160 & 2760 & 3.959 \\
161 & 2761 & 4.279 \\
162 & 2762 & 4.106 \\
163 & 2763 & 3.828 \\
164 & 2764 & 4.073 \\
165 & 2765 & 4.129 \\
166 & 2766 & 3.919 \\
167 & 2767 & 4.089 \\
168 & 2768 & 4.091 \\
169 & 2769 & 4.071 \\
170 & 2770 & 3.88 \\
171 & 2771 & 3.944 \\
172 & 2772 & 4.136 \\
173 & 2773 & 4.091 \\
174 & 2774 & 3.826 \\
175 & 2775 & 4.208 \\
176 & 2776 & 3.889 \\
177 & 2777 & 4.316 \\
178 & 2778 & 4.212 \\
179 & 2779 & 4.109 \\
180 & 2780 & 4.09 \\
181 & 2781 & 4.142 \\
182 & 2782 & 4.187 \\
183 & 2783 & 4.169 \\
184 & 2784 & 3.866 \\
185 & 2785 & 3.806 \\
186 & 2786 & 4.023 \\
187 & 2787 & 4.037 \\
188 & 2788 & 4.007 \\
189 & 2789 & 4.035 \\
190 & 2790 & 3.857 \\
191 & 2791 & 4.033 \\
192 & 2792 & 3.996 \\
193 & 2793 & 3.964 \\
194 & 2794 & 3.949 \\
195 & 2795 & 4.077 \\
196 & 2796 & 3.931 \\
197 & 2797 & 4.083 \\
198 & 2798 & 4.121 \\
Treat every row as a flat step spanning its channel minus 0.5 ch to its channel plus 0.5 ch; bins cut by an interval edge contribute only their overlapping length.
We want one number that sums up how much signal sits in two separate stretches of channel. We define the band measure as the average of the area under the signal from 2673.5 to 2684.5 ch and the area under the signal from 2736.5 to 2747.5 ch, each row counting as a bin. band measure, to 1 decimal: 47.5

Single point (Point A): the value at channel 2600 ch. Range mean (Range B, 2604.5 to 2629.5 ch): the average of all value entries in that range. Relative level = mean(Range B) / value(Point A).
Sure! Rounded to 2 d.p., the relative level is 0.84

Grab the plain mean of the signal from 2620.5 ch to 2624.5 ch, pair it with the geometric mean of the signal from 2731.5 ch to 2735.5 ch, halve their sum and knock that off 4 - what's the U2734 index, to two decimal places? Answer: -0.82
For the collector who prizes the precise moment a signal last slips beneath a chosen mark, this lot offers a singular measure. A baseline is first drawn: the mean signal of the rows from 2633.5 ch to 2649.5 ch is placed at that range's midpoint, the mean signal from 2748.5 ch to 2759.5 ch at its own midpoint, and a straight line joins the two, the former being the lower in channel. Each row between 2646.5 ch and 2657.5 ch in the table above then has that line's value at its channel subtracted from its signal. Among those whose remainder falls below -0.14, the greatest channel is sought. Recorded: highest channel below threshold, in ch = 2657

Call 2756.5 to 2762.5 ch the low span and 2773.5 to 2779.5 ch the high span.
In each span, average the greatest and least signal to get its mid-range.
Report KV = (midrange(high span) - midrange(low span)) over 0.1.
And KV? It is -0.5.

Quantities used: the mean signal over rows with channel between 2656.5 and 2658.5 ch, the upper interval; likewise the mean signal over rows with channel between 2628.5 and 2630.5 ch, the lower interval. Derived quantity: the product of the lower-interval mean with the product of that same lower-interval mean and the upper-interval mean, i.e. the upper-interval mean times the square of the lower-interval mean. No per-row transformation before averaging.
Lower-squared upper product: 88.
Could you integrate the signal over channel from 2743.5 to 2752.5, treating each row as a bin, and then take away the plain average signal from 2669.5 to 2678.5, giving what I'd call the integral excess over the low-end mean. 33.6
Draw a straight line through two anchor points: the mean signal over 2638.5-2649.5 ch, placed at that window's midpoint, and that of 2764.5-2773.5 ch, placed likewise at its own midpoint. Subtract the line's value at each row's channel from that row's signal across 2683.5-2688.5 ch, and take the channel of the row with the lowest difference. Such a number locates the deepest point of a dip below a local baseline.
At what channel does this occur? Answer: 2686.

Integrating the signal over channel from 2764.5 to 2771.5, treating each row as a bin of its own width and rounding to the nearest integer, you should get 28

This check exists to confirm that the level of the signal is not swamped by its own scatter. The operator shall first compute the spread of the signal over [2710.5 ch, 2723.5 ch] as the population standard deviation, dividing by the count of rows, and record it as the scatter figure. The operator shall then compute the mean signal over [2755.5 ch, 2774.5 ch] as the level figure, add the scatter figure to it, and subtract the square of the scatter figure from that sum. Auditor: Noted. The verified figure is 4.22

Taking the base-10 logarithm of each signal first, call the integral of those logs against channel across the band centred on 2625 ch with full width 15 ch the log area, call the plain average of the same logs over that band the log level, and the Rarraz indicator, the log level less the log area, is -9.4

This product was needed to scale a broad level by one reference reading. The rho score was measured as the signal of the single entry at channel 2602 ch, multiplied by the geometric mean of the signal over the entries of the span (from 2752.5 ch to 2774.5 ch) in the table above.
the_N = 20.3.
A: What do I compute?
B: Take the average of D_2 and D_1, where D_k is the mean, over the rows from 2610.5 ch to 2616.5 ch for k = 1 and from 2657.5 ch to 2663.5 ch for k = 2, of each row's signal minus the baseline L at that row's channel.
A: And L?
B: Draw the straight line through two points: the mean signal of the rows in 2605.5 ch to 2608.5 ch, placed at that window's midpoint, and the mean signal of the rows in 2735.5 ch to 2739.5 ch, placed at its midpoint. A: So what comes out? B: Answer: 0.80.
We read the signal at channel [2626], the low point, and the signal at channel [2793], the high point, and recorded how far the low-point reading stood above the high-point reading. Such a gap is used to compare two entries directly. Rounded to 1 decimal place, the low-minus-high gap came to 0.7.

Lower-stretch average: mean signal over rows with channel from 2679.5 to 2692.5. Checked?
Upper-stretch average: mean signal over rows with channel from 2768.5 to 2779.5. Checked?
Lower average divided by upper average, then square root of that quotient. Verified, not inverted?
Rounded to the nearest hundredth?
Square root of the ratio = 1.01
